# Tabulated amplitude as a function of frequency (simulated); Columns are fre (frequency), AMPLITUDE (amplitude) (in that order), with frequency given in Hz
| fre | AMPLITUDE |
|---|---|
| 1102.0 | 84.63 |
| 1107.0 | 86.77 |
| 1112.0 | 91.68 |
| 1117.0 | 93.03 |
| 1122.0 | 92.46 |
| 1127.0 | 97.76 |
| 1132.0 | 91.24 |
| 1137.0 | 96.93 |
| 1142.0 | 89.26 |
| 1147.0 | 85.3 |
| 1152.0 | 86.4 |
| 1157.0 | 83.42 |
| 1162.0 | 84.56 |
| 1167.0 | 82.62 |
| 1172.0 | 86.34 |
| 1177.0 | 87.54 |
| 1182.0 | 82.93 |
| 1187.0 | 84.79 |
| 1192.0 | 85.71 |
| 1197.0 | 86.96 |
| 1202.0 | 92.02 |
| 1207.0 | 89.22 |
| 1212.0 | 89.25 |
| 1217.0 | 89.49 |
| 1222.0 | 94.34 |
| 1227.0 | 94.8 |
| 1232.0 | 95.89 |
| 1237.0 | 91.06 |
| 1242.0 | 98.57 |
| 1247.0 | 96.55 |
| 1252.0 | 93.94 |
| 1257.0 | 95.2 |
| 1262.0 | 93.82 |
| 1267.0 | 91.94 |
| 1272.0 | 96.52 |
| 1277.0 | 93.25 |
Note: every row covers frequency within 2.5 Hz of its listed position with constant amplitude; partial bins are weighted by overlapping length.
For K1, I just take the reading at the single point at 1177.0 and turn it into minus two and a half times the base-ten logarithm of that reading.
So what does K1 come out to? -4.856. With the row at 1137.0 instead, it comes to -4.966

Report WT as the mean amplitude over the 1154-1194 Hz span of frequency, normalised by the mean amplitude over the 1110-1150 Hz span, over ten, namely 0.092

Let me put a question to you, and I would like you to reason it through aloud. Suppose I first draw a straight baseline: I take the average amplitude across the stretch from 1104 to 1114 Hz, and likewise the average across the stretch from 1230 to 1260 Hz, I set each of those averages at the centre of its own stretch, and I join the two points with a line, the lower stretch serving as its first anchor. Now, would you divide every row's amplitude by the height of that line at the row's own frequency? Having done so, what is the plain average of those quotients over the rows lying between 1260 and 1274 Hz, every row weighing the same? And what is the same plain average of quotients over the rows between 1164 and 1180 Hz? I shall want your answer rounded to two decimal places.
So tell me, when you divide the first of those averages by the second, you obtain 1.05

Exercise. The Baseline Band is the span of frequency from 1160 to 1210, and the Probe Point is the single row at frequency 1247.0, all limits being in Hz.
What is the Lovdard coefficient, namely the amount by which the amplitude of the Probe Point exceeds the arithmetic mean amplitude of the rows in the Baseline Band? 10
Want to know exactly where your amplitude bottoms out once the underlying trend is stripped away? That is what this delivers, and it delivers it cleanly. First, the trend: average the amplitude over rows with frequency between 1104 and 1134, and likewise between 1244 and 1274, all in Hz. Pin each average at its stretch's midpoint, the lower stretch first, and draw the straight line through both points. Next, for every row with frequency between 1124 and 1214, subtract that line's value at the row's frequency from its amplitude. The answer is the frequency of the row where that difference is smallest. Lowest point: 1167.0 Hz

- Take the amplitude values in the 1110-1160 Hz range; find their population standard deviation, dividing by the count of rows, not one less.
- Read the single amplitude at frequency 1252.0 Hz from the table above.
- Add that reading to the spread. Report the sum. 98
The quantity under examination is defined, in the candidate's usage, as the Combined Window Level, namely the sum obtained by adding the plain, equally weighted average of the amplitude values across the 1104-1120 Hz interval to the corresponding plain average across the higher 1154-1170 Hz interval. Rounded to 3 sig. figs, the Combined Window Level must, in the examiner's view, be 174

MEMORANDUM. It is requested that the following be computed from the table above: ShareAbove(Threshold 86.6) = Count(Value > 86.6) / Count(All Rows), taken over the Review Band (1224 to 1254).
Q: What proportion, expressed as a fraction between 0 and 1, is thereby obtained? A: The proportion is 1.00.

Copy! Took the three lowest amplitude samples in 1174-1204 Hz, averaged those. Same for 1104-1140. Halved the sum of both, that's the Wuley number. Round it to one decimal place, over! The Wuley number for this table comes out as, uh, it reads 87.2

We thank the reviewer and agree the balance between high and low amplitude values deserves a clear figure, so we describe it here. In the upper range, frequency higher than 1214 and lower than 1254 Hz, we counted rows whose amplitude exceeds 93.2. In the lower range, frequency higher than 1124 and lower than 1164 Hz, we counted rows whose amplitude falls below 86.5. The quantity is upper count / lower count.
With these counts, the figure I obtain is 1.5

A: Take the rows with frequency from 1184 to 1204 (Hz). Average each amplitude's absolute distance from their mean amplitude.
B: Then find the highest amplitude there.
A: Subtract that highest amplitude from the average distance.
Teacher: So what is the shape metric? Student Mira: -89.7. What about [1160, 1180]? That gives -85.9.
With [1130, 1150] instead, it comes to -93.5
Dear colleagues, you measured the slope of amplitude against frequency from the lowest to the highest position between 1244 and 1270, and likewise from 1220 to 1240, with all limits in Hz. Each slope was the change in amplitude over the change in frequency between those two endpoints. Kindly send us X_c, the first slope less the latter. -0.01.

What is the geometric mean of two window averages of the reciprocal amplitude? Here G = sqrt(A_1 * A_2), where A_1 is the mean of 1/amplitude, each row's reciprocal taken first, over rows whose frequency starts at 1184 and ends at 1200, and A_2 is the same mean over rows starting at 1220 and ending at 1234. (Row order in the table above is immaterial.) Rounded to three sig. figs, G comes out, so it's 0.0111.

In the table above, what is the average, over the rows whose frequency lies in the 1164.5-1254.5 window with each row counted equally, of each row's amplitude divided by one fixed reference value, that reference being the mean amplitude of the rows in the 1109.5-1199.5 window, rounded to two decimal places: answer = 1.02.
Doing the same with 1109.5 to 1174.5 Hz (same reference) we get 1.01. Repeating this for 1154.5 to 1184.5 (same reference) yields 0.96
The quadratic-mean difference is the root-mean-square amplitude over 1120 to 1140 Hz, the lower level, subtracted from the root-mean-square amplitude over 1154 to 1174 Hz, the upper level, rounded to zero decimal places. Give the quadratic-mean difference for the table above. -10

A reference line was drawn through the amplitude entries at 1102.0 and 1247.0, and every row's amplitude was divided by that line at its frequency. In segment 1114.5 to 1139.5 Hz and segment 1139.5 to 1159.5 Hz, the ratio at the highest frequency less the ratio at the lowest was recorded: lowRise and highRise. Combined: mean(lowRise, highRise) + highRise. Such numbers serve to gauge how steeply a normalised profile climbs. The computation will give -0.11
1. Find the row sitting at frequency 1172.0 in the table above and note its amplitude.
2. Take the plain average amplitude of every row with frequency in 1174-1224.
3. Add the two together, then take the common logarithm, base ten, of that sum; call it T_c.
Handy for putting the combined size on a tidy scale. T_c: 2.24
